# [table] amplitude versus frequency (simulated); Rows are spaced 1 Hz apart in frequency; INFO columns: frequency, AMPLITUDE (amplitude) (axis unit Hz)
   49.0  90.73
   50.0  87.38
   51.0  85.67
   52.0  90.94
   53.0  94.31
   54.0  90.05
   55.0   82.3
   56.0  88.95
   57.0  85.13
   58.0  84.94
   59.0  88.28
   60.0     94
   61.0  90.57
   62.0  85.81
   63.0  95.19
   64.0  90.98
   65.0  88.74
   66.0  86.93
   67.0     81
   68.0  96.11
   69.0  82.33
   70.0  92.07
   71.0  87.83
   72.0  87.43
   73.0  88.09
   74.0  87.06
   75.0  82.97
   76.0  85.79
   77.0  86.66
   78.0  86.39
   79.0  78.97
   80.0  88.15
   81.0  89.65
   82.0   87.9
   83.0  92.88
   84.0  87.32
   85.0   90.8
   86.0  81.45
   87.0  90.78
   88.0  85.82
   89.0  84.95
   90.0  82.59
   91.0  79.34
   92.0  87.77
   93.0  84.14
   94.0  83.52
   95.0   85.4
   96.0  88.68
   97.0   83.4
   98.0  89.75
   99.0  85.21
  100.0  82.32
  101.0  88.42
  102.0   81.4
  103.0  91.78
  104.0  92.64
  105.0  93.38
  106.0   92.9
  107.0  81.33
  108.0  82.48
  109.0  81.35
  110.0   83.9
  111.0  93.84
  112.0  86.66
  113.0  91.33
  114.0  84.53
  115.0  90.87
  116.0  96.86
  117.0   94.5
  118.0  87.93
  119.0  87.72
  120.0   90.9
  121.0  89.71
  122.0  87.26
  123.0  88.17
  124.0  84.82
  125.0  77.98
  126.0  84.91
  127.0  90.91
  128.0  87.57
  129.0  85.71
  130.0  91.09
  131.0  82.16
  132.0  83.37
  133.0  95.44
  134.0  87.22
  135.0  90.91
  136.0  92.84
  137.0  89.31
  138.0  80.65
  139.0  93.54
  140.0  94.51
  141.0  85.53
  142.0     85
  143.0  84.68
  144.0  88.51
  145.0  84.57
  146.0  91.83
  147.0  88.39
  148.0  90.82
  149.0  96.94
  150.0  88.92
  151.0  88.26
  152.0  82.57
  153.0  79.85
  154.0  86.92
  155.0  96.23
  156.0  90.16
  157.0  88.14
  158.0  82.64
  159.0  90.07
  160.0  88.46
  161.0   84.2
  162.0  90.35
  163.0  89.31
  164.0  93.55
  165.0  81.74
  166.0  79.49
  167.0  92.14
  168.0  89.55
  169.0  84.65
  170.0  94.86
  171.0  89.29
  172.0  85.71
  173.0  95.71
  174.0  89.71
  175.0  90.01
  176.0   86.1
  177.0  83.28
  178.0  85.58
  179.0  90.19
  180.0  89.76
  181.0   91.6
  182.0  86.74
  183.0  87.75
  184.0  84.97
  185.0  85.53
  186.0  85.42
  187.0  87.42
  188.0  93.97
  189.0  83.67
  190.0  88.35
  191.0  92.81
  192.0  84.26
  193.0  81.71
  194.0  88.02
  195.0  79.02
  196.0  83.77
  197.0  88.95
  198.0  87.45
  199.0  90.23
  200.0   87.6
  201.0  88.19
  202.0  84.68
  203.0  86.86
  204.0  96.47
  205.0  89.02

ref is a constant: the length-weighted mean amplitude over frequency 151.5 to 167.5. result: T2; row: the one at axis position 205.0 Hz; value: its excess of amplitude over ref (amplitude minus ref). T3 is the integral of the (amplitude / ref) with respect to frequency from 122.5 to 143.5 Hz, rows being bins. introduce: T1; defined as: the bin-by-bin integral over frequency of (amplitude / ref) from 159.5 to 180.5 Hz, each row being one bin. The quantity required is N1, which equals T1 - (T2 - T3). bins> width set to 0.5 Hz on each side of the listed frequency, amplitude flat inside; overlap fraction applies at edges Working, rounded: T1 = 21.2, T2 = 2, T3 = 21.0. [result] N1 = 40.5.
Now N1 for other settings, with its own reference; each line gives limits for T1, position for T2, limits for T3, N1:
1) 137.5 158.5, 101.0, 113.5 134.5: 41.2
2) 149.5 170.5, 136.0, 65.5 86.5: 36.5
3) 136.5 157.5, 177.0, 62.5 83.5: 46.4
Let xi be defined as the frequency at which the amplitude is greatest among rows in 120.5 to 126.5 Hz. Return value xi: 121.0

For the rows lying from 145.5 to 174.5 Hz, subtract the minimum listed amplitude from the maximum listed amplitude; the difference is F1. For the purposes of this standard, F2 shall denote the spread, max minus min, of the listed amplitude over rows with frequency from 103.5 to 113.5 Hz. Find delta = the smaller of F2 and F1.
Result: 12.5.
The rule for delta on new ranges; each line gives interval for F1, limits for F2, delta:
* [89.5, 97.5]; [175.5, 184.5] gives 8.3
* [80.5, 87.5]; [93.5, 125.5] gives 11.4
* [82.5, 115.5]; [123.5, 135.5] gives 14.5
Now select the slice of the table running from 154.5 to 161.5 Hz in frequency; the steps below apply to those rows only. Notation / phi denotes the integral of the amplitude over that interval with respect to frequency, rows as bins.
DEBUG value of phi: 620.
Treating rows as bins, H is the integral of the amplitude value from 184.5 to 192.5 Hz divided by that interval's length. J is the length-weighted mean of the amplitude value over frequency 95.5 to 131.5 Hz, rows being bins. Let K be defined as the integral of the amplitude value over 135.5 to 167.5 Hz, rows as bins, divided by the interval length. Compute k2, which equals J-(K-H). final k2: 87.2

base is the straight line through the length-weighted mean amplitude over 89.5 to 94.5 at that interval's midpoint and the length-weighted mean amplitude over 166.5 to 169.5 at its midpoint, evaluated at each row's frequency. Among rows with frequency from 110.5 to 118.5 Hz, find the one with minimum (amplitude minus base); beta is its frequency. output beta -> 114.0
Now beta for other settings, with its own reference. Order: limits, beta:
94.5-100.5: 100.0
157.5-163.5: 158.0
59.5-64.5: 62.0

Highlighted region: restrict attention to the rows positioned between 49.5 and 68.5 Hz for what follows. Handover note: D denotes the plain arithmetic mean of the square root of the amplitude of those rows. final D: 9.421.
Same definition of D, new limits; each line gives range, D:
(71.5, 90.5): 9.305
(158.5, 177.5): 9.395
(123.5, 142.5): 9.353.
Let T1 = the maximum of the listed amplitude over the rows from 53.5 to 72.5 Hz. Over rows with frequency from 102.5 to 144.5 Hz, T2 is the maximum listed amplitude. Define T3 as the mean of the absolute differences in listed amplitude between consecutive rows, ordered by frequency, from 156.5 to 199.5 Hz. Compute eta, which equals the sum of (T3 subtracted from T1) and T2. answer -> 188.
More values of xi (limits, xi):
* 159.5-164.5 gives 164.0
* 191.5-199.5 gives 199.0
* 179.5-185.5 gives 181.0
